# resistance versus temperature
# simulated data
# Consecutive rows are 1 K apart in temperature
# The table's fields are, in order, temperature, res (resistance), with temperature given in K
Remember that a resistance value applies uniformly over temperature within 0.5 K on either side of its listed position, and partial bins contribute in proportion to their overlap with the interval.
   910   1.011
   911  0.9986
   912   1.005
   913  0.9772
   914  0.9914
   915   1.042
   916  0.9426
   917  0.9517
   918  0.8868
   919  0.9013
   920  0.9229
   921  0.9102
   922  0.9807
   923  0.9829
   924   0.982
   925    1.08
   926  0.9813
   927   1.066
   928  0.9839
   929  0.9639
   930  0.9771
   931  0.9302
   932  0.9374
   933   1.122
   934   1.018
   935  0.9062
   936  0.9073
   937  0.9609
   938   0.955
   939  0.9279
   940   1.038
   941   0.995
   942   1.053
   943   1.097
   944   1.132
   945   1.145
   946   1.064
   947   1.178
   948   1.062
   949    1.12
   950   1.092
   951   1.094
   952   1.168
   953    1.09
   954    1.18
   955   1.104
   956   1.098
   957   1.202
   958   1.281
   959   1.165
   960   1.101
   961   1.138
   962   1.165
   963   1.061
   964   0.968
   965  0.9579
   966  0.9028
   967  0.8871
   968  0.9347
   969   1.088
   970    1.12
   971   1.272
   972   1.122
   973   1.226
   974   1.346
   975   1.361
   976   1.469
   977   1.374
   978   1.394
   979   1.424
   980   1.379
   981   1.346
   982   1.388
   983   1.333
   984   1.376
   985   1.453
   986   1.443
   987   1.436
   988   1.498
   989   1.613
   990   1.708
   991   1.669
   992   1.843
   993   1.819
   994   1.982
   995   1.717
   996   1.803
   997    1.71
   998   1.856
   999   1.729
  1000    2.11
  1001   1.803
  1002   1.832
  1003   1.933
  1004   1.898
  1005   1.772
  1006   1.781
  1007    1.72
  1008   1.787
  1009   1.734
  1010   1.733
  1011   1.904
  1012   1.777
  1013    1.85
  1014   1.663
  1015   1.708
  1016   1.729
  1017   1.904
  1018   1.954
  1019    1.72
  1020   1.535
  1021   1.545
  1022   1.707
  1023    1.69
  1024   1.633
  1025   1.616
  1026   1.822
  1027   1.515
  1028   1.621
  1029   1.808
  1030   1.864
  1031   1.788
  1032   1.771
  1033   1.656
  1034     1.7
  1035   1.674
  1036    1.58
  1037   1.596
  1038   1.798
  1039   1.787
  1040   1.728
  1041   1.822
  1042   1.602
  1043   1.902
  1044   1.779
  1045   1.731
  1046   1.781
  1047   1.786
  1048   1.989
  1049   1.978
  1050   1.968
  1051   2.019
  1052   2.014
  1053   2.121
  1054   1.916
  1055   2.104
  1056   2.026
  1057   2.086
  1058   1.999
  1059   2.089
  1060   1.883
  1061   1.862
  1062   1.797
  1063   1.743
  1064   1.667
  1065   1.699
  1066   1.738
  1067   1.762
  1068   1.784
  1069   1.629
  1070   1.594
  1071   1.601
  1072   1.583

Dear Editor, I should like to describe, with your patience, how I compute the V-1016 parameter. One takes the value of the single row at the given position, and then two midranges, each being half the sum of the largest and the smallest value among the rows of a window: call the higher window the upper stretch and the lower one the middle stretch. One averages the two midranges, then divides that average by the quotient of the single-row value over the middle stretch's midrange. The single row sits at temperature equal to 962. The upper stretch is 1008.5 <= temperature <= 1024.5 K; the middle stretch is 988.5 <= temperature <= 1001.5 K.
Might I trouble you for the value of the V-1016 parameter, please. 2.88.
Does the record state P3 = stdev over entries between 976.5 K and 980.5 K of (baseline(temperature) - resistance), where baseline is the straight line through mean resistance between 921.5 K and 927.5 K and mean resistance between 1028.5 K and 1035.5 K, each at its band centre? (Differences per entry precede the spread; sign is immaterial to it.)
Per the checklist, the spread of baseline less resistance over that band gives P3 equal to 0.02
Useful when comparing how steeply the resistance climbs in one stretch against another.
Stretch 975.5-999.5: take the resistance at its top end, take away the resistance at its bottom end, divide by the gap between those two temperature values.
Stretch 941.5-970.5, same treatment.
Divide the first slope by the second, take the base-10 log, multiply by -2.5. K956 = -1.7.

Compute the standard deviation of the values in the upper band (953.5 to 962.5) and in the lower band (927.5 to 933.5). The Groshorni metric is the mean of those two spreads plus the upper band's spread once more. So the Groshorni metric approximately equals 0.12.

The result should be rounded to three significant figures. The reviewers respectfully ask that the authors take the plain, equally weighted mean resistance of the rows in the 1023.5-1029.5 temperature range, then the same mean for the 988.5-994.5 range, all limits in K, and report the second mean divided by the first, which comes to 1.06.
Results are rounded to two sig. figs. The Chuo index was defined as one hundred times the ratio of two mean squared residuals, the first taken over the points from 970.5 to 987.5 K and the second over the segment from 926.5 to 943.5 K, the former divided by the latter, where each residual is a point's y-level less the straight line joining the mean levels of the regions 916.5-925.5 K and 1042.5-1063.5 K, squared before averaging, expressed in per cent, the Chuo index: 54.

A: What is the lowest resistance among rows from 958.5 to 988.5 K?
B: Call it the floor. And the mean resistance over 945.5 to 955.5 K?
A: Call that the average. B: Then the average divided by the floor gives 1.3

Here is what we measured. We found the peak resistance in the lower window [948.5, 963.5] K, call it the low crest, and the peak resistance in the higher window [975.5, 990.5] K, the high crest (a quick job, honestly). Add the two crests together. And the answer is 3.0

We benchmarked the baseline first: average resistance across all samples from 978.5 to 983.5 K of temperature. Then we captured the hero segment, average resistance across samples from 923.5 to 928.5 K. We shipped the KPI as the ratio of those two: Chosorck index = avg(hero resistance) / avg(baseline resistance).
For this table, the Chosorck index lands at 0.74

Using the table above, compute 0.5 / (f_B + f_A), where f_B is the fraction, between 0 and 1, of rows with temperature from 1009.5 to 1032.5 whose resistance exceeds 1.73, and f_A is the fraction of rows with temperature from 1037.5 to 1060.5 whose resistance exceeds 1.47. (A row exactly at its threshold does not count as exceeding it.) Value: 0.338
